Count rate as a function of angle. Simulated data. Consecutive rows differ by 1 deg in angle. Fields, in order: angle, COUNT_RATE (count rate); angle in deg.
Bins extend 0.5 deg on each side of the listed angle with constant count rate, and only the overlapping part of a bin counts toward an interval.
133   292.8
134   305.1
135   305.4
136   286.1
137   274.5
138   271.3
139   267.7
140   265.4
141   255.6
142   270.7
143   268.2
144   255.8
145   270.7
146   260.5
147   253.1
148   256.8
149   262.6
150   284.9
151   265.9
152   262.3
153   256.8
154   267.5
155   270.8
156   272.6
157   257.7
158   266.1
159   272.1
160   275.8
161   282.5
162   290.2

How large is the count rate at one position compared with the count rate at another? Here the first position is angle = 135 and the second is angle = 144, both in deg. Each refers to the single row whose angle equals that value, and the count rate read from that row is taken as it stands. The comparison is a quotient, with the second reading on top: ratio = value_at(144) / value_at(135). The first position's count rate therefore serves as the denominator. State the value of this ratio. 0.84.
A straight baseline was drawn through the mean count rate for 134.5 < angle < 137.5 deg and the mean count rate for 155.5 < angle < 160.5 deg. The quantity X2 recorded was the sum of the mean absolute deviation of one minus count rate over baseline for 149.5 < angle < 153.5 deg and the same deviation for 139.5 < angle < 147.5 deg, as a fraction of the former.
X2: 1.66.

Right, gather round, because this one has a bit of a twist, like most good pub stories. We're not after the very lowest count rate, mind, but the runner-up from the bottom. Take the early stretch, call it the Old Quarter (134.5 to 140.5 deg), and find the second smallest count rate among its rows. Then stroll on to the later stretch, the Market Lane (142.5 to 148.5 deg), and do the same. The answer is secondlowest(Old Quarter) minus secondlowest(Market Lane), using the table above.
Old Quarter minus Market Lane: 12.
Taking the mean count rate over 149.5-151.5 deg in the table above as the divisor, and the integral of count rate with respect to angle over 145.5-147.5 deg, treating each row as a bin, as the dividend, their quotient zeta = 1.86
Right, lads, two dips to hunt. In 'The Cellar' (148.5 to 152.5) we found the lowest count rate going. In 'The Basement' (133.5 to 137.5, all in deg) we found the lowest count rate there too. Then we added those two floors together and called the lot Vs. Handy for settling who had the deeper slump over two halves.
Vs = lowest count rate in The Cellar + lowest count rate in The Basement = 537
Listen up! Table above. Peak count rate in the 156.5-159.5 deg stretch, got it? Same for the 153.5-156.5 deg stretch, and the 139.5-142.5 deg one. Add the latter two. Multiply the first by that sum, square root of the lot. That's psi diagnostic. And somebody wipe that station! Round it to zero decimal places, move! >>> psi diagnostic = 384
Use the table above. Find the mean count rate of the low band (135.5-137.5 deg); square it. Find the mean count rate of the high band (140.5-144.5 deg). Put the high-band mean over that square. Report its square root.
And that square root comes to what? 0.0578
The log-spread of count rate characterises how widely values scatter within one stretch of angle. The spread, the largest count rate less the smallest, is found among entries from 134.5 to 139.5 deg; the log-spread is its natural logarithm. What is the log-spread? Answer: 3.6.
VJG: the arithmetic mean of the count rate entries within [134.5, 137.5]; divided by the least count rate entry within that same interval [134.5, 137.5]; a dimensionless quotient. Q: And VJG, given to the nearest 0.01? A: 1.05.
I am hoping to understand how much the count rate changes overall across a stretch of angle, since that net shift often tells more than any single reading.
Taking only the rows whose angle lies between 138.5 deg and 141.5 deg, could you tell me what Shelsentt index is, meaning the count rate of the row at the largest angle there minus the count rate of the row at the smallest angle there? -12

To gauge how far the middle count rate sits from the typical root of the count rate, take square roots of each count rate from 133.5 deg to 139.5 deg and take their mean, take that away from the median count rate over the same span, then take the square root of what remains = 16.2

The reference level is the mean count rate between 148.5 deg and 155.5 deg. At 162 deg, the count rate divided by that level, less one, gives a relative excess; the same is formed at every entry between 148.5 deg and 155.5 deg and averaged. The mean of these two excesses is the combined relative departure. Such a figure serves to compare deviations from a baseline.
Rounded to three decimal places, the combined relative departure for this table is 0.043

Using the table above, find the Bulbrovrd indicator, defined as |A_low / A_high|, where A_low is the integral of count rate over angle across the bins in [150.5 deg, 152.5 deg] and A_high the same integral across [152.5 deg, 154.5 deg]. 1.01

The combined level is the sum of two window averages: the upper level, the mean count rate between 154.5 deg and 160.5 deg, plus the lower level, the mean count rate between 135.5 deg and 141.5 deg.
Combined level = 539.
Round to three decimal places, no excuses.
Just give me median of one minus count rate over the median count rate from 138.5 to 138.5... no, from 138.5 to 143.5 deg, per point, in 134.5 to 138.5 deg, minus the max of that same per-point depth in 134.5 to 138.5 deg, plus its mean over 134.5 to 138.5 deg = -0.096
